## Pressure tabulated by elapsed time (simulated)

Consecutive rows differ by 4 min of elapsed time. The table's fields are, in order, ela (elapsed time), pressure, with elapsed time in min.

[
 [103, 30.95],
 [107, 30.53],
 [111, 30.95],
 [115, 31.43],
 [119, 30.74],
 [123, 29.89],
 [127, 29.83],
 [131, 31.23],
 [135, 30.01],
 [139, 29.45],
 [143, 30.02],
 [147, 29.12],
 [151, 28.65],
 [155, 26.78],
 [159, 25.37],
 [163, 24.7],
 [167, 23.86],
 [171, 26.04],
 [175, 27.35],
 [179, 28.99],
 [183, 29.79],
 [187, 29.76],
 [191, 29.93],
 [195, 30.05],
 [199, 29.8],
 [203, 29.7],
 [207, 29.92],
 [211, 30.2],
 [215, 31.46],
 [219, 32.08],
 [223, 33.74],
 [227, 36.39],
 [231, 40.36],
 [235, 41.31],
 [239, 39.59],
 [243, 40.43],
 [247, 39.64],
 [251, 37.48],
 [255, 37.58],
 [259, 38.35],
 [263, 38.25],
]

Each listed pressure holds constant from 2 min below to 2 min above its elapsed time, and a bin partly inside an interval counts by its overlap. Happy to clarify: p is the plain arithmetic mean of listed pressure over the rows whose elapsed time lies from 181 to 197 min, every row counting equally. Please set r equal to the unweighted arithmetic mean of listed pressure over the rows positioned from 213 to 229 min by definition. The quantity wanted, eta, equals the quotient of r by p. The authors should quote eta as 1.12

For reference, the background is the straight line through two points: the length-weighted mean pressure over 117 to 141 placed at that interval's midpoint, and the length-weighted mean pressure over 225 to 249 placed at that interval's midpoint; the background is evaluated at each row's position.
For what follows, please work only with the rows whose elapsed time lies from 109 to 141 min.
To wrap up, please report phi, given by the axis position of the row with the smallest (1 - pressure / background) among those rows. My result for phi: 115 min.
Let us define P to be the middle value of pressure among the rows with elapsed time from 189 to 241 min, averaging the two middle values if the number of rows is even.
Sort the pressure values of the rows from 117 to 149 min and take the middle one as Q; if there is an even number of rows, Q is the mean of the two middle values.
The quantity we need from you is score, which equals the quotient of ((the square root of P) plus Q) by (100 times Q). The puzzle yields 0.0119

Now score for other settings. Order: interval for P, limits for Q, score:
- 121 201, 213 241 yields 0.0115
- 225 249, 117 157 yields 0.0121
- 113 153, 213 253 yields 0.0114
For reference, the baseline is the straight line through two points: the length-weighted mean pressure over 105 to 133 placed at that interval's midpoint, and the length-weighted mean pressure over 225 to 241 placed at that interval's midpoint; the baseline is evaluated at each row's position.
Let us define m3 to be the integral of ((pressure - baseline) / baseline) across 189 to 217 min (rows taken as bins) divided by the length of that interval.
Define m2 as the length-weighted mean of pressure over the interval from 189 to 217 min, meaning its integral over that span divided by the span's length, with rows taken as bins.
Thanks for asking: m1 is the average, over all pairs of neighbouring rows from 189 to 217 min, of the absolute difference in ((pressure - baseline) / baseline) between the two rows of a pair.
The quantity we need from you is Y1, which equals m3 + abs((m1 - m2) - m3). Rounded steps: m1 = 0.009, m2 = 30.2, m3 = -0.19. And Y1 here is 30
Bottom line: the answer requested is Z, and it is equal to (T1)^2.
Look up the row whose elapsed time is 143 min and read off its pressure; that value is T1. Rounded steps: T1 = 30.02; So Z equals 901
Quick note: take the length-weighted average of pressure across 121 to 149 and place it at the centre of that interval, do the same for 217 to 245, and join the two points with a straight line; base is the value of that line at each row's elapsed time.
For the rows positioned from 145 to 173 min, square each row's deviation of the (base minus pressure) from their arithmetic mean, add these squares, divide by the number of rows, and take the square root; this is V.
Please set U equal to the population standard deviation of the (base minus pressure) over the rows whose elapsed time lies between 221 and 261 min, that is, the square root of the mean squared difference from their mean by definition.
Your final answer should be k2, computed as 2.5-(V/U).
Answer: 1.4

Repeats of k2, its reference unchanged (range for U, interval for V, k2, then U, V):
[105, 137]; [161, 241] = -0.3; 1.1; 3.1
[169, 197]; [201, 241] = -1.3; 0.9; 3.5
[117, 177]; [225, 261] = 2.0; 3.5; 1.9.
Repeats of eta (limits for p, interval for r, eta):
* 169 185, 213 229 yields 1.19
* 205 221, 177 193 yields 0.96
